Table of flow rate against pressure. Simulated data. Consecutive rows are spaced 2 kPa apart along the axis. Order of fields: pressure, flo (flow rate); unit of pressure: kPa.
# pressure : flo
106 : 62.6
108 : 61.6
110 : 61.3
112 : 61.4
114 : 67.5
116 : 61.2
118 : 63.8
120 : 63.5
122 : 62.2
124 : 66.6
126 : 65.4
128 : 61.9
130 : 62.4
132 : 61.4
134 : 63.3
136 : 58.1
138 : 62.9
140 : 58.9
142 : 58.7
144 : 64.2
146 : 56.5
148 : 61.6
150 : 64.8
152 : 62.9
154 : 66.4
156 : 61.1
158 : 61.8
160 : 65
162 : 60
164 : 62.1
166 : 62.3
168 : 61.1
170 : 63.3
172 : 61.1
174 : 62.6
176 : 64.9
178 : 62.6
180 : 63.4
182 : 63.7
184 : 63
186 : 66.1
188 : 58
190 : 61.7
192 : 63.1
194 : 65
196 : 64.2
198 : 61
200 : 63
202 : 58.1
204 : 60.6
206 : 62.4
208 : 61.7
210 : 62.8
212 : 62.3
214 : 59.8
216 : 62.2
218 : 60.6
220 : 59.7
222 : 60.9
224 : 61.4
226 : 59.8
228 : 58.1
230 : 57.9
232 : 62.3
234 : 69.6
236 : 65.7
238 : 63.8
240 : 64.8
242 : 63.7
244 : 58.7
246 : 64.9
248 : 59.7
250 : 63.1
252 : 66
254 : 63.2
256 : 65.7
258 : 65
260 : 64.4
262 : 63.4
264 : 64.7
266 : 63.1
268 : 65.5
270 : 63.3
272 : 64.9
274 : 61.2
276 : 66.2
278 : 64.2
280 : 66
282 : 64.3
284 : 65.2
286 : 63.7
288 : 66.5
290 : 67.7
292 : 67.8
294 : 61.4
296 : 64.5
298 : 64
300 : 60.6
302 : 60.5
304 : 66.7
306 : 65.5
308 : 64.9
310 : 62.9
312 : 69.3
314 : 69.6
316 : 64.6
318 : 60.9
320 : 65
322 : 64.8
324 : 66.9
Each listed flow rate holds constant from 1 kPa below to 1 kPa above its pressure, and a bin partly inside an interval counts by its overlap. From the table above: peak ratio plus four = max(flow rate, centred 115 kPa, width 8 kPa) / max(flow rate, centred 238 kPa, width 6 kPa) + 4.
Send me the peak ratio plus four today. 5.03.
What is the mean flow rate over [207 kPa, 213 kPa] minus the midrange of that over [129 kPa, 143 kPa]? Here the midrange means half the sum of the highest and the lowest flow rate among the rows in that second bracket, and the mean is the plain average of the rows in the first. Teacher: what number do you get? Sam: 1.6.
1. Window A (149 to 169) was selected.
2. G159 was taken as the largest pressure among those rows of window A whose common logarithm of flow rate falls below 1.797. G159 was 168 kPa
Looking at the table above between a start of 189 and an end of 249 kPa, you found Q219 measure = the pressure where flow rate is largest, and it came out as 234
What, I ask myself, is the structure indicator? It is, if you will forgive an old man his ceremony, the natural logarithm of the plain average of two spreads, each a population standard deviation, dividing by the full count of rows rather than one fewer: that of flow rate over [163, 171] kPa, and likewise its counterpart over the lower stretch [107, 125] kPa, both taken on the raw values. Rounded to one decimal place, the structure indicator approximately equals 0.4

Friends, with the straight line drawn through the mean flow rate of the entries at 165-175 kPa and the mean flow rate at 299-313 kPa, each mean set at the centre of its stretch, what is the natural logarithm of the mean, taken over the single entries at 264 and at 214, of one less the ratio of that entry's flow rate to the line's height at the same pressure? -4.16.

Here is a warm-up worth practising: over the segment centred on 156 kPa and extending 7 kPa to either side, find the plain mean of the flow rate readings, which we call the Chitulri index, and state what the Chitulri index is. 63.1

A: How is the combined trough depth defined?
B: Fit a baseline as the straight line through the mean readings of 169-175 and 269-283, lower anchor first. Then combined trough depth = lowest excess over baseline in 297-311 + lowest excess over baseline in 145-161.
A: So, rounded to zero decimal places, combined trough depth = -10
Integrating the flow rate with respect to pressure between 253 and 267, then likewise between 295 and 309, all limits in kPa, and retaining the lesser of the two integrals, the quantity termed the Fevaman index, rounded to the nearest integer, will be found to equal 893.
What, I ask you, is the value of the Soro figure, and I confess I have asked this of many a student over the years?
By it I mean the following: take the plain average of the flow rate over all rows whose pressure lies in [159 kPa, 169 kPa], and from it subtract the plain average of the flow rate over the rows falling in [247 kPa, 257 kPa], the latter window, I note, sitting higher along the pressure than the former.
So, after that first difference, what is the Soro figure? -1.4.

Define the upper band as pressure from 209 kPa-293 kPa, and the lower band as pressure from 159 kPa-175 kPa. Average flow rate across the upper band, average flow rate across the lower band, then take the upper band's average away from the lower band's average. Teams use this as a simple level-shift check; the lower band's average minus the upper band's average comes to -1.2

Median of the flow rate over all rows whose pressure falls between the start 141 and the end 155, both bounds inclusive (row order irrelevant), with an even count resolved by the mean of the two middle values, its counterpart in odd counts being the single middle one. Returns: 62.9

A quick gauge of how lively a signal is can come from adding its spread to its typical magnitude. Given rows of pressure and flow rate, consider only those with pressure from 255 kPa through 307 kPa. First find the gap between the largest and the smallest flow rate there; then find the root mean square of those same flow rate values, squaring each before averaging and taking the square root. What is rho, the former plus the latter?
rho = 71.8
